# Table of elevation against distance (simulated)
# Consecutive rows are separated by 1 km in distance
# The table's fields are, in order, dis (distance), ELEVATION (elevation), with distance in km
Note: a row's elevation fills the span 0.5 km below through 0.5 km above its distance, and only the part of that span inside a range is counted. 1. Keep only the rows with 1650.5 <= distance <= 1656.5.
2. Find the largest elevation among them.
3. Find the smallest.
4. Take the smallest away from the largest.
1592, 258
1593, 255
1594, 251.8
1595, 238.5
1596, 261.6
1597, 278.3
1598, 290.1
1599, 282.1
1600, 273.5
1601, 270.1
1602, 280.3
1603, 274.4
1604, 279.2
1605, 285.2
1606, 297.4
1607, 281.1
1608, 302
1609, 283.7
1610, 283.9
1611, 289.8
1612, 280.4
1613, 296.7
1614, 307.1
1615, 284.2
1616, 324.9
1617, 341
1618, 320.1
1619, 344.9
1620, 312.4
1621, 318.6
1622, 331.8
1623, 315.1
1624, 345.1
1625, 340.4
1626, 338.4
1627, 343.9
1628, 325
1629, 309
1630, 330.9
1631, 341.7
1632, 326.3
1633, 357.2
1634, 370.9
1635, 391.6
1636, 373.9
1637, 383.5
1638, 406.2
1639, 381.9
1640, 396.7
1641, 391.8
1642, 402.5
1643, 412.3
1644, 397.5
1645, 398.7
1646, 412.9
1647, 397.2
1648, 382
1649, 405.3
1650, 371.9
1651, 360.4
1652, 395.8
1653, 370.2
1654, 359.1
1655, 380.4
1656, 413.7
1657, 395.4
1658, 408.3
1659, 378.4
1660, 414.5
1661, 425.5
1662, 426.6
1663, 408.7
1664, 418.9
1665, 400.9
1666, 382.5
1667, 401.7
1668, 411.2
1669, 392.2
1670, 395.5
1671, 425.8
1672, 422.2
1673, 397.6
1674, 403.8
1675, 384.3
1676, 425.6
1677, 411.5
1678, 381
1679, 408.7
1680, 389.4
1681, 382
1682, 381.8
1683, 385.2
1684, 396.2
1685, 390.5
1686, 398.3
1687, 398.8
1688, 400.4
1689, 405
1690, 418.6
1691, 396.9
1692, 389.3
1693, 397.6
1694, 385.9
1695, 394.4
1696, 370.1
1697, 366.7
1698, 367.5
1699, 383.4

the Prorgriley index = 55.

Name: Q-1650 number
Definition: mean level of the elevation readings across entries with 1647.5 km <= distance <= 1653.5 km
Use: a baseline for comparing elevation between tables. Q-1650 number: 381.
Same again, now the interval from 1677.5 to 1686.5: 390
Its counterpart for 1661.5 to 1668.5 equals 407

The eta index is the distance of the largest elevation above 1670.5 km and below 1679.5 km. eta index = 1671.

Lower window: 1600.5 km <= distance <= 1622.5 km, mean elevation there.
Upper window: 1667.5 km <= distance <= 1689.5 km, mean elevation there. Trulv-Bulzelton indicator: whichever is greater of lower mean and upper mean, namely 399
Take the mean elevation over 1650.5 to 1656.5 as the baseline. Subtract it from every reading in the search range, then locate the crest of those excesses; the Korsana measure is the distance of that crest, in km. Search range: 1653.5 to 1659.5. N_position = 1656 km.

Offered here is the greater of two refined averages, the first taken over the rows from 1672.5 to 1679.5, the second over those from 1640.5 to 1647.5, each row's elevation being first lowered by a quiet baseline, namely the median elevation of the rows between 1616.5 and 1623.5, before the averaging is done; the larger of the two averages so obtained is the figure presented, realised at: 82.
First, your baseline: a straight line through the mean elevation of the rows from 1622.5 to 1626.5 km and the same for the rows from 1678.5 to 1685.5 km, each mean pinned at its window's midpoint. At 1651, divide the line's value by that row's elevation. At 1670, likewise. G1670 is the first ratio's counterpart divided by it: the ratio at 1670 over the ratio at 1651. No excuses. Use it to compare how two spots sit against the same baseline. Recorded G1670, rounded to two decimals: 0.96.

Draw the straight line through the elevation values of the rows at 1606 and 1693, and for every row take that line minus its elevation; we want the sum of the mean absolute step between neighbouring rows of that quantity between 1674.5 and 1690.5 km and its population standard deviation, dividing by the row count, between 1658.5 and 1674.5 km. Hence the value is 28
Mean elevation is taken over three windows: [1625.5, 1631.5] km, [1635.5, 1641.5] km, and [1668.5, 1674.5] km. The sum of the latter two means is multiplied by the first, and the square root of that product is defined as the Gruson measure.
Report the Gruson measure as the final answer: 513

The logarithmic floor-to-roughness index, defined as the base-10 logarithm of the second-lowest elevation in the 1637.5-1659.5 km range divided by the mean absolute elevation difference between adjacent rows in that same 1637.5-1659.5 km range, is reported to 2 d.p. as 1.30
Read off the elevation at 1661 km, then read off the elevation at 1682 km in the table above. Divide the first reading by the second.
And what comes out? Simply 1.1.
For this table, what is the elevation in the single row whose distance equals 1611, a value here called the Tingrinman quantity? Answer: 289.8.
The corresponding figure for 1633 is 357.2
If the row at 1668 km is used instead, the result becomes 411.2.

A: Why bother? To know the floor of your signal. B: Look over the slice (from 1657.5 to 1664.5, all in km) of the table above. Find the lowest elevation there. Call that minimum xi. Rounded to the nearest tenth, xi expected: 378.4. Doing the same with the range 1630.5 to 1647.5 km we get 326.3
